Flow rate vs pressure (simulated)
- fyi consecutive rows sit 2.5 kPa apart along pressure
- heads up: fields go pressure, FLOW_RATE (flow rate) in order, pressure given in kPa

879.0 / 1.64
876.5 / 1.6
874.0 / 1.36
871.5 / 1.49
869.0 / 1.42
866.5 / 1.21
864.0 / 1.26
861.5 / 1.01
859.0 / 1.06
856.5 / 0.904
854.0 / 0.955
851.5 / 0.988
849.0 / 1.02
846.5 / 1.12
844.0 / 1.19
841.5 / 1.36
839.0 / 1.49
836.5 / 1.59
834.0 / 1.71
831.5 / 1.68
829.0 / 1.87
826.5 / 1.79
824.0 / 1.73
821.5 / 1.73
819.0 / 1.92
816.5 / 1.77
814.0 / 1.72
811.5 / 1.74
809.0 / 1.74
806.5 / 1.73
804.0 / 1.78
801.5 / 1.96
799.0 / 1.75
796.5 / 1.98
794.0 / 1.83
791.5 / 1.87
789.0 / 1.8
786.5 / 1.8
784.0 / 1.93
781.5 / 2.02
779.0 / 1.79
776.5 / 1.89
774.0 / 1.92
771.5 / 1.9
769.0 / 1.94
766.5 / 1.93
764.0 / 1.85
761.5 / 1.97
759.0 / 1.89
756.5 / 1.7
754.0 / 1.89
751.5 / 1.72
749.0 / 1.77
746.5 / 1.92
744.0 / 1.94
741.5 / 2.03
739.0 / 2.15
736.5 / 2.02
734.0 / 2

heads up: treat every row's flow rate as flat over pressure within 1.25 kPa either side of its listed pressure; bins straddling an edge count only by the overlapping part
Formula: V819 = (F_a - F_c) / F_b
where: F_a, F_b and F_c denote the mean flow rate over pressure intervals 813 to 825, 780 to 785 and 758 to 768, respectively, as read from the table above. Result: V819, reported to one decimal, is -0.1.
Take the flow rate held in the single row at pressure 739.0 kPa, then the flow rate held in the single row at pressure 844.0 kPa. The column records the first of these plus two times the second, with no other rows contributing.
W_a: 4.5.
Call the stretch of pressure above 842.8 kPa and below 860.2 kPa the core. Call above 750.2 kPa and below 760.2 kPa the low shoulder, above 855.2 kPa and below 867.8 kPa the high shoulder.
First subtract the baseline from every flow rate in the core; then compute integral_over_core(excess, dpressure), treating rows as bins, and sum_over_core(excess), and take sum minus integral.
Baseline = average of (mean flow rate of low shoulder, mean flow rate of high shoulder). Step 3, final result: 4.3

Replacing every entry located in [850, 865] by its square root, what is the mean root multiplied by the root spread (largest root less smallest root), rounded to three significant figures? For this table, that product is 0.174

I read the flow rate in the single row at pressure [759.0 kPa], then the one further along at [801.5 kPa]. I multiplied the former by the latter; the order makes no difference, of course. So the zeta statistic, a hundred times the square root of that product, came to 192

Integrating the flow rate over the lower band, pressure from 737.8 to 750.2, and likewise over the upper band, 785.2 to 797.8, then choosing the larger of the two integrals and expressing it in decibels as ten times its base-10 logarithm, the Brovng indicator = 13.9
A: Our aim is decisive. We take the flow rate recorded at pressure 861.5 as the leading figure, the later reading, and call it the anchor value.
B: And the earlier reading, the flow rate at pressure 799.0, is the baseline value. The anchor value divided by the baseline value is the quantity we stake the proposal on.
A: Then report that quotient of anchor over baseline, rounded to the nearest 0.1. 0.6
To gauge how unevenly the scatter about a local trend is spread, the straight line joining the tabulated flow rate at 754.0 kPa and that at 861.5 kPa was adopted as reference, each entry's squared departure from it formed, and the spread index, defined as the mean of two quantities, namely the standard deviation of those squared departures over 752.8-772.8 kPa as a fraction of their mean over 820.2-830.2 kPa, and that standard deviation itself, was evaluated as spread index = 0.03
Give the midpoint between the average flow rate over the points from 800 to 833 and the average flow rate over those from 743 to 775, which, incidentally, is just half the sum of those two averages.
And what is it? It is 1.83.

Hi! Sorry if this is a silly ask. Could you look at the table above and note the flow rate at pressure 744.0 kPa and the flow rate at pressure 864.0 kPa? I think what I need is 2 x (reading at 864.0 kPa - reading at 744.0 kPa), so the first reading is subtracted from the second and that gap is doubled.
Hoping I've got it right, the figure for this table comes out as -1.4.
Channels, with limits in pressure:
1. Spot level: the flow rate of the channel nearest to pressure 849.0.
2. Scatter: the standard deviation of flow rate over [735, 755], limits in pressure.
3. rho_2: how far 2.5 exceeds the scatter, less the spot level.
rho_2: 1.3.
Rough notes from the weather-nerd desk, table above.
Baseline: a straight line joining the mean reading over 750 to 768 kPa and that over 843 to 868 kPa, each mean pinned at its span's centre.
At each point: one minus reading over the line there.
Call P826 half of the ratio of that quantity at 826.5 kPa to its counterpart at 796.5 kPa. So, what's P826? 0.66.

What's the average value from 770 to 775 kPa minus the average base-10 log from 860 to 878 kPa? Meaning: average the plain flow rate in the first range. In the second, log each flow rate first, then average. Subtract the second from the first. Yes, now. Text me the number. 1.79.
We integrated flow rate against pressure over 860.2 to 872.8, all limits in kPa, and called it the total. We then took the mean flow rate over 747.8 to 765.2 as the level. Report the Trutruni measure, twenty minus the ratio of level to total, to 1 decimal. 19.9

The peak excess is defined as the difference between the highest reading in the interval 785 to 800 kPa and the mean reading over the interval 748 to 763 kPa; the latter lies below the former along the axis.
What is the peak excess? 0.16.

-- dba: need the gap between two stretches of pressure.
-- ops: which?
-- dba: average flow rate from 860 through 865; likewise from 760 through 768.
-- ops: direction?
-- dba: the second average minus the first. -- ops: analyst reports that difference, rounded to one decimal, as 0.8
